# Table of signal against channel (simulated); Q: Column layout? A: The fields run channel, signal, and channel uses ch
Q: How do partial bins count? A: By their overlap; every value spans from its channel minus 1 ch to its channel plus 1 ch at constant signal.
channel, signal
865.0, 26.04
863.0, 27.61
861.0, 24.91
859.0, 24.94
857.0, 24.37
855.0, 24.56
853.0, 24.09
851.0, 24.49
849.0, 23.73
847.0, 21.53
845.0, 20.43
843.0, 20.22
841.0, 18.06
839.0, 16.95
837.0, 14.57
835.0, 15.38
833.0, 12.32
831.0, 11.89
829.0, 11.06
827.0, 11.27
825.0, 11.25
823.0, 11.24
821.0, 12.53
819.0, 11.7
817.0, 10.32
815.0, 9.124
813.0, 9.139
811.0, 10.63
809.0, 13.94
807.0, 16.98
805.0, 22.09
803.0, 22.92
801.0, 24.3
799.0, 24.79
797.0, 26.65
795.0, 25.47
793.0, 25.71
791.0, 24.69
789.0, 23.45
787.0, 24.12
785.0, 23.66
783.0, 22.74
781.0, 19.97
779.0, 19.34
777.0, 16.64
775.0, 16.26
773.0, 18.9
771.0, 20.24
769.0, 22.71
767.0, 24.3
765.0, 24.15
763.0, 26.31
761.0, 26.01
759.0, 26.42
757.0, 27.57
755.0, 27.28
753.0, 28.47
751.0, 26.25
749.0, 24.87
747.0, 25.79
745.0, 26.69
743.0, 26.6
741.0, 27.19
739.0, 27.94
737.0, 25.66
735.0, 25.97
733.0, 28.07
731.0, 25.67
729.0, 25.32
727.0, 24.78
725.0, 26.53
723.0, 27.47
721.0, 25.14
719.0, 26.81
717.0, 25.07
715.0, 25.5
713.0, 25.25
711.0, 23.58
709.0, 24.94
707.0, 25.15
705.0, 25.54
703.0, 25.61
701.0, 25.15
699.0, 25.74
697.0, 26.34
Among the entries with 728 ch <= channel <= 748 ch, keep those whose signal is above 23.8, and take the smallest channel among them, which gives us 729.0 ch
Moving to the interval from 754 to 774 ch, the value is 755.0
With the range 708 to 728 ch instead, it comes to 709.0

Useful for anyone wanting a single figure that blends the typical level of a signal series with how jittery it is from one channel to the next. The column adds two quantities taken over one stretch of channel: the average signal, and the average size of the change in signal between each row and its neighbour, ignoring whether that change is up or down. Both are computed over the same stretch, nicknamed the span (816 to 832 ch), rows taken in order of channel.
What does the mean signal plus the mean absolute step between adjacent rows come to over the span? 12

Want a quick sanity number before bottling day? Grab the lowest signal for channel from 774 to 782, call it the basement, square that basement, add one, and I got 265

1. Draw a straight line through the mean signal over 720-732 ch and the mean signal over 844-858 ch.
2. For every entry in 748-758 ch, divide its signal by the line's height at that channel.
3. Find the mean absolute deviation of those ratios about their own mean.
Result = 0.04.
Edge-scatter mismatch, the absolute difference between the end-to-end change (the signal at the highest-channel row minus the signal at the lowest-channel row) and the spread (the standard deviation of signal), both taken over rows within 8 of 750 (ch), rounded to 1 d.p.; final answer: 0.1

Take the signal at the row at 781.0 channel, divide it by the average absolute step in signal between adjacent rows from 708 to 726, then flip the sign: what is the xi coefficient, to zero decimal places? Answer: -15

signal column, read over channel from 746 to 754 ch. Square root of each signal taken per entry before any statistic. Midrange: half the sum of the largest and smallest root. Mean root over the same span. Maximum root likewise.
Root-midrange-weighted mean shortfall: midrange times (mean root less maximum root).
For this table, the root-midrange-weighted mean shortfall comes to -1.06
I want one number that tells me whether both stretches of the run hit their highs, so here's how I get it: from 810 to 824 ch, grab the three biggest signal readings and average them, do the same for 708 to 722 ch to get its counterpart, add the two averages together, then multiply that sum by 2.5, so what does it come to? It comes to 94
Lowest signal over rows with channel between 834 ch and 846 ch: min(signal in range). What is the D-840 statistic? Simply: 14.57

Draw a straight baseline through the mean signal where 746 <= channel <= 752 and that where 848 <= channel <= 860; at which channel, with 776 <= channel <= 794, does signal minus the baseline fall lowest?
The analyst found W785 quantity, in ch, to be 777.0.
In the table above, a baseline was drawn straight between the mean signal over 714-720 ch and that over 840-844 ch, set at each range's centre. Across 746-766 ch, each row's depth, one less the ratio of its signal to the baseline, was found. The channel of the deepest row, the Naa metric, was 749.0 ch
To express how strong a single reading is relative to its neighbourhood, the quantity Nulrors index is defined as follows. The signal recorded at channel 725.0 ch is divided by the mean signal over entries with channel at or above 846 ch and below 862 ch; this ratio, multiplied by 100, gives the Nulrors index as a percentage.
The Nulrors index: 110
